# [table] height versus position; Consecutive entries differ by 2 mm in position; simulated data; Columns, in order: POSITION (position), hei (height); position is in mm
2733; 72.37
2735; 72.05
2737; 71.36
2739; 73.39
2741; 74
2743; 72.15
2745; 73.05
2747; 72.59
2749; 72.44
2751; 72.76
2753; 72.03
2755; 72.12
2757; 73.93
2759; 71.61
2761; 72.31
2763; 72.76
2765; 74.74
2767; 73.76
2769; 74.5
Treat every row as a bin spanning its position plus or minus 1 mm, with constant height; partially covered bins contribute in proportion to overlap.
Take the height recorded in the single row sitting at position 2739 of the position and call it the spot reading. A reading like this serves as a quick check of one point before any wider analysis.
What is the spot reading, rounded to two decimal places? 73.39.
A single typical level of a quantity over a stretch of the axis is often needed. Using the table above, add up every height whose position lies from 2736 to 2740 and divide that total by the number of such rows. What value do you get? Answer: 72.4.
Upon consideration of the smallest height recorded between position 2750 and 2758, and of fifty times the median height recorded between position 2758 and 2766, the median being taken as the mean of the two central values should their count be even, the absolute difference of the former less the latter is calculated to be 3555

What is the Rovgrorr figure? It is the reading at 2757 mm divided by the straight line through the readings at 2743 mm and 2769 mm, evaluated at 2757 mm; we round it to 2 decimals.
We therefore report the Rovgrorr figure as 1.01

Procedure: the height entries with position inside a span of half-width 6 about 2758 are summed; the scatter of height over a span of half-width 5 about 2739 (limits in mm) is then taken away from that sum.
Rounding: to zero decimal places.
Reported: 434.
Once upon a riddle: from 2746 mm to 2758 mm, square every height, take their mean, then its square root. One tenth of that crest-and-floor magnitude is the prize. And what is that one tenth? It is 7.26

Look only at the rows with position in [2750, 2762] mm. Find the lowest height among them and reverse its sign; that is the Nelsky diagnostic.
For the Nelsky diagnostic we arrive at -71.6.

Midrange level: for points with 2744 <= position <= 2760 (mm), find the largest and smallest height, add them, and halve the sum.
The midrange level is 72.8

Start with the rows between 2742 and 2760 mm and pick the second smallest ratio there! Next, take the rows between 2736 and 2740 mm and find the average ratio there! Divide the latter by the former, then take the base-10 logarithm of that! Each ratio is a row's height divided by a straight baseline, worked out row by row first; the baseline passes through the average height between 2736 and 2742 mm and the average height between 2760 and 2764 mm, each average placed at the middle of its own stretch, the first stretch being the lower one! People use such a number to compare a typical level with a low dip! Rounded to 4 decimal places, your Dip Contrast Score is 0.0009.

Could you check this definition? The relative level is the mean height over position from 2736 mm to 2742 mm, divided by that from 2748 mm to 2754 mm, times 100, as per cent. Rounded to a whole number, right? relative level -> 101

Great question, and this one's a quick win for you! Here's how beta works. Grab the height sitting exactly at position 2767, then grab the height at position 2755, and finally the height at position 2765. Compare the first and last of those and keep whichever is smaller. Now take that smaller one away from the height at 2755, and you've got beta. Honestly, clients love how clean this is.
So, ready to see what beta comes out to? -1.6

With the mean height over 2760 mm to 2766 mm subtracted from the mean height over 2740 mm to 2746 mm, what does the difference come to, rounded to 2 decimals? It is -0.20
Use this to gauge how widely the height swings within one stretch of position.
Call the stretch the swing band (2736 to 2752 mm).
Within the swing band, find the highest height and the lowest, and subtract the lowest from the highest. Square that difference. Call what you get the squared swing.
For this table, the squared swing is 7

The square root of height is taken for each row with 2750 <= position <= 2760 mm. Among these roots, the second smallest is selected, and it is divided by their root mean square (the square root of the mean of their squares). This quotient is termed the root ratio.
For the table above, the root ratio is 0.997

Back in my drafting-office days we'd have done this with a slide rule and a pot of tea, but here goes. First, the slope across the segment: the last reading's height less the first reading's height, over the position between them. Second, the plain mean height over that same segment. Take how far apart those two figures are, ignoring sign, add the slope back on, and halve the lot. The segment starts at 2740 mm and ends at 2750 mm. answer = 36.4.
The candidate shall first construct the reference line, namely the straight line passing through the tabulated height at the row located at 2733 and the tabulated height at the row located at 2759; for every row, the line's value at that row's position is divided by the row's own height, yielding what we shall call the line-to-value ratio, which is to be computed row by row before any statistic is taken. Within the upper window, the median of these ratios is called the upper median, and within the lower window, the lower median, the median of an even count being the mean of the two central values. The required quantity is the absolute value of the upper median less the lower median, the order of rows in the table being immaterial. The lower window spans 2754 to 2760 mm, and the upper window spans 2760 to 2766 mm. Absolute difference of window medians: 0.012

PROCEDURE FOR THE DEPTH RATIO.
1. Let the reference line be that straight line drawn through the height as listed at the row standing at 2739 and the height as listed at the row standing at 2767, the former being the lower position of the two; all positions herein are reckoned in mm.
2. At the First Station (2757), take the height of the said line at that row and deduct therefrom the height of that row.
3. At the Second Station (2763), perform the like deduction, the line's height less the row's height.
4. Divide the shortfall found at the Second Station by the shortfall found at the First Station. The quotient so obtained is -3.1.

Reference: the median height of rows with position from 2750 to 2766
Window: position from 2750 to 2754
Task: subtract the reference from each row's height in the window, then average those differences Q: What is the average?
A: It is -0.14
